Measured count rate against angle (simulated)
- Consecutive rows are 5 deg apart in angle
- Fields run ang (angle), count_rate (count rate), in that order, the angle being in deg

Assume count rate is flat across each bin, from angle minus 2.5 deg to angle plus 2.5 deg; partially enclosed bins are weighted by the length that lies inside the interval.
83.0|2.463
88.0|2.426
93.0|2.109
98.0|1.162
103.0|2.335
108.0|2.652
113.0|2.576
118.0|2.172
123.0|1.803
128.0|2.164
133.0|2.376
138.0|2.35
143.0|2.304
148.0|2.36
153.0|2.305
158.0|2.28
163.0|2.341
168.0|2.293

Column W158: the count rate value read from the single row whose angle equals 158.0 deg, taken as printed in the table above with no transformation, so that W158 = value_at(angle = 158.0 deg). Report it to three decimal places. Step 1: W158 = 2.280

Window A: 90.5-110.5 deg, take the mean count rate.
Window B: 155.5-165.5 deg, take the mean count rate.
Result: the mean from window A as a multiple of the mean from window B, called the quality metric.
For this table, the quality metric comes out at 0.894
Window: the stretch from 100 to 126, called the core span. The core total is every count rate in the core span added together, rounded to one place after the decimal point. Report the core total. 11.5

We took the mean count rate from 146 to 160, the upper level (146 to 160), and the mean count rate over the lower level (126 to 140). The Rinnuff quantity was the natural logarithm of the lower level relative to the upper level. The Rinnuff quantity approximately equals -0.01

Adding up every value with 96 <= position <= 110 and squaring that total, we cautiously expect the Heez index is 38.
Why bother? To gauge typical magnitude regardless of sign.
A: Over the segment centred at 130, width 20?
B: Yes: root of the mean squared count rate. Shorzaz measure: 2.19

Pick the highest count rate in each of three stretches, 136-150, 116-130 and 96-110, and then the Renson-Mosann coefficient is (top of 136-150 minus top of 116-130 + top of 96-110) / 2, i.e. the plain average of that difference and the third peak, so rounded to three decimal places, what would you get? 1.420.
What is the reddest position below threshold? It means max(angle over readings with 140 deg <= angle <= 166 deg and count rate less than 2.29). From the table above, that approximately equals 158.0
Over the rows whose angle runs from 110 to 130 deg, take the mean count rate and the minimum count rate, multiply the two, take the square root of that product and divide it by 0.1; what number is 20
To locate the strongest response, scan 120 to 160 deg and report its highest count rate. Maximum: 2.376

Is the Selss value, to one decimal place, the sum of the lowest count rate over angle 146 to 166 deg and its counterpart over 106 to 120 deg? 4.5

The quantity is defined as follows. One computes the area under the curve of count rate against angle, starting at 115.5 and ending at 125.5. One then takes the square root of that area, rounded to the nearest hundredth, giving 4.46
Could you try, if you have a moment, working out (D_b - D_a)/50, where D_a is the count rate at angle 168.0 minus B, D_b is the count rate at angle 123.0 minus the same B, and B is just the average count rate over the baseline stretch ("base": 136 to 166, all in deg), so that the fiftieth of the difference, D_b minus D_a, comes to -0.0098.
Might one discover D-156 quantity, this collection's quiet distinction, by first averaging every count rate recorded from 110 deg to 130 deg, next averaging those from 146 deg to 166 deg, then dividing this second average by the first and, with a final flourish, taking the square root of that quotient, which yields 1.03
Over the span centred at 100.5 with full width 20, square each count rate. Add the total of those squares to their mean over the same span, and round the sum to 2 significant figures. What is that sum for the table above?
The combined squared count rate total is 23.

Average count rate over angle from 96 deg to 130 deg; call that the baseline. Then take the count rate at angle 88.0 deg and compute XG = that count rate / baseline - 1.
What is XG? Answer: 0.14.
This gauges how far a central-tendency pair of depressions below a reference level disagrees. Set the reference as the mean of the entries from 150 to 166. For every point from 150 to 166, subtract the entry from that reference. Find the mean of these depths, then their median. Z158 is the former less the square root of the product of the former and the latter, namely 0.000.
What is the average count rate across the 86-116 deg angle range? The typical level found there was 2.21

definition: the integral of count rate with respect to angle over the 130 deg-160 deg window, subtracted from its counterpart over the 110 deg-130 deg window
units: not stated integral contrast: -26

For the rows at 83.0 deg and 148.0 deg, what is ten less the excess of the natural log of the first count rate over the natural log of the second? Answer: 10.0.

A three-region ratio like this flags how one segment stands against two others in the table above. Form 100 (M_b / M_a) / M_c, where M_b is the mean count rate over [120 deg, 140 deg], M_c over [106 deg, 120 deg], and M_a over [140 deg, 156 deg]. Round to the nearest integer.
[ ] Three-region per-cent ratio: 38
